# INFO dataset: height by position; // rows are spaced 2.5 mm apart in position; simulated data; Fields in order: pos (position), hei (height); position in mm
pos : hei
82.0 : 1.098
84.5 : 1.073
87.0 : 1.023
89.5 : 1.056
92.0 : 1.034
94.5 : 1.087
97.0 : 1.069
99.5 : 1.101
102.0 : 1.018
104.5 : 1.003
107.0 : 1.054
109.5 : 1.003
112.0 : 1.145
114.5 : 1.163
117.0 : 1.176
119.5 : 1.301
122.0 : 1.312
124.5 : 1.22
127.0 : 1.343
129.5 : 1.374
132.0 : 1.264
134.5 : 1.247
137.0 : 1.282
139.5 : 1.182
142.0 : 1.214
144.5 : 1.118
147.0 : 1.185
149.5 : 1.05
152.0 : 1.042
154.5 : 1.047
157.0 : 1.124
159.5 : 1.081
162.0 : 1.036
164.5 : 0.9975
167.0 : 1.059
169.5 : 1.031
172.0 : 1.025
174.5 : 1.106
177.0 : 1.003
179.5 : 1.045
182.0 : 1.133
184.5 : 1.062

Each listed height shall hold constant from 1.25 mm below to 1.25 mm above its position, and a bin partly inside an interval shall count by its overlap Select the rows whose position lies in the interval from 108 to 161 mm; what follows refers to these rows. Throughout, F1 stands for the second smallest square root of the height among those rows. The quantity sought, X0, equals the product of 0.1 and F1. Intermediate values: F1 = 1.02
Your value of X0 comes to 0.102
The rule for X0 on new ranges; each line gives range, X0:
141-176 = 0.101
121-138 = 0.112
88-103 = 0.102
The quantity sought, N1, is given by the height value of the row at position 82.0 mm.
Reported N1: 1.098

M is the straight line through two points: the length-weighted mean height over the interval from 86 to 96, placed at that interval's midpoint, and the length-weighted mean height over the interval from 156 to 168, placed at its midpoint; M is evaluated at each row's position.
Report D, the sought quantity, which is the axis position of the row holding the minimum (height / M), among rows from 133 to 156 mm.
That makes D 152.0 mm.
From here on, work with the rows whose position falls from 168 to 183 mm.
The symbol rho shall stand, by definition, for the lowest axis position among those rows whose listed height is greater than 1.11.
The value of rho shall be 182.0 mm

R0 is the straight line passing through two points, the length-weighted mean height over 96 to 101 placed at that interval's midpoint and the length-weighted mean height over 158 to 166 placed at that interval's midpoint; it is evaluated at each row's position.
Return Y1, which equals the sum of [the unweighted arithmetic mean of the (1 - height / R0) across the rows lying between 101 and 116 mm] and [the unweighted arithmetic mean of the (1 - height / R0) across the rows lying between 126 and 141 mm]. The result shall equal -0.20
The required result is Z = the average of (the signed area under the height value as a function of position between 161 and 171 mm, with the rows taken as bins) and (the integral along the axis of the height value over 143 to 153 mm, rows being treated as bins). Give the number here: 10.7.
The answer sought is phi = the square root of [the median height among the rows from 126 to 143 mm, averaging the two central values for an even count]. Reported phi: 1.12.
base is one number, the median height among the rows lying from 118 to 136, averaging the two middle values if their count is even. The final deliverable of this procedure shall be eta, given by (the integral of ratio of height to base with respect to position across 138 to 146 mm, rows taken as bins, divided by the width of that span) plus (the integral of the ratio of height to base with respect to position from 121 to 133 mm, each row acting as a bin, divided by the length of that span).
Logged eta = 1.91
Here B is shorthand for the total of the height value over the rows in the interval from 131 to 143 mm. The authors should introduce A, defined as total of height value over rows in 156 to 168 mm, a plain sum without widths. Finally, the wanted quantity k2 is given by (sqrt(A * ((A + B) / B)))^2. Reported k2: 10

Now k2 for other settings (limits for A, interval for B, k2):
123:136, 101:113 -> 14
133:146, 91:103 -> 13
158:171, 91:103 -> 10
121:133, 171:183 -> 14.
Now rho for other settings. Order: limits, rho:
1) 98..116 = 112.0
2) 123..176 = 124.5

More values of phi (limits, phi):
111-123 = 1.08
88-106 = 1.03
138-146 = 1.09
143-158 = 1.04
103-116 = 1.03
